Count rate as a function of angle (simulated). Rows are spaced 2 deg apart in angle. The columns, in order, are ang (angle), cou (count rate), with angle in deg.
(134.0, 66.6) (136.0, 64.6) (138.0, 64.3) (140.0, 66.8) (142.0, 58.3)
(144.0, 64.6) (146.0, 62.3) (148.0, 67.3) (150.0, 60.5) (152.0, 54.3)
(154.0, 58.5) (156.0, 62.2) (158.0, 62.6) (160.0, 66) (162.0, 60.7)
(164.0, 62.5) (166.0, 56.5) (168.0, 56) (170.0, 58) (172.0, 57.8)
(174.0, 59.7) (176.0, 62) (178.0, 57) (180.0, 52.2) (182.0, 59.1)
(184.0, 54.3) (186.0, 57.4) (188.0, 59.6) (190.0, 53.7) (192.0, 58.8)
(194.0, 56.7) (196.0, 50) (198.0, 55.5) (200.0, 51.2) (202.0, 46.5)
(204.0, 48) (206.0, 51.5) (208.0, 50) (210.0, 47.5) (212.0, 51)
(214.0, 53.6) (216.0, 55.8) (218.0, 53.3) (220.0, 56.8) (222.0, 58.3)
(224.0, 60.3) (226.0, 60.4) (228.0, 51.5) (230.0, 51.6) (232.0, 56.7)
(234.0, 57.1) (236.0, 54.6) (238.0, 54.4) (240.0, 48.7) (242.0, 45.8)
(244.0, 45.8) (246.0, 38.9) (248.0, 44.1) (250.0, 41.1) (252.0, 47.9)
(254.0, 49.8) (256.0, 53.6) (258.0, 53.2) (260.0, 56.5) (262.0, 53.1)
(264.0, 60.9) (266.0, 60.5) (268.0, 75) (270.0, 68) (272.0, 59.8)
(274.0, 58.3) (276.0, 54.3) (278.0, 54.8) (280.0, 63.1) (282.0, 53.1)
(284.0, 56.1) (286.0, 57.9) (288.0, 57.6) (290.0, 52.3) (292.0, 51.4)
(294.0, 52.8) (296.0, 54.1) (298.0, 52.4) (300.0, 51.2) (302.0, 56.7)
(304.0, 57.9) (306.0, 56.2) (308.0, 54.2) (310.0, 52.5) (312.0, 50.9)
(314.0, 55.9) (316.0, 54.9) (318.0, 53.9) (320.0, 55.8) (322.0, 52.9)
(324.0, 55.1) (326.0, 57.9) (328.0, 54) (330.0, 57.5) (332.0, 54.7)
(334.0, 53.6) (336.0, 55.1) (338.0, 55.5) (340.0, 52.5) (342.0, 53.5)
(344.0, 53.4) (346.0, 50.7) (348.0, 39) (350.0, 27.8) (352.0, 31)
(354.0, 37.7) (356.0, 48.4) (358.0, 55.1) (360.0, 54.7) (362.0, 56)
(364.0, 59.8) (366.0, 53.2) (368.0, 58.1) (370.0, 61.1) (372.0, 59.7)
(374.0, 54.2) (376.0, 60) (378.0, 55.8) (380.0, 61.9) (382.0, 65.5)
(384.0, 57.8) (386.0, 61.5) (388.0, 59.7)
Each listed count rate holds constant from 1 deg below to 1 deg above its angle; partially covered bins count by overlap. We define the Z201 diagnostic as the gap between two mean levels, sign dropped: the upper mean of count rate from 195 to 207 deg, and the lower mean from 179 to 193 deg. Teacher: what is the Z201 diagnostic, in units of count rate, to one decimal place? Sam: 6.0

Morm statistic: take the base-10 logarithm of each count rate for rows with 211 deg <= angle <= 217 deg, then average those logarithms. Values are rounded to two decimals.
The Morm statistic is 1.73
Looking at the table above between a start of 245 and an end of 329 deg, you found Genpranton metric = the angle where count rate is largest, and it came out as 268.0 deg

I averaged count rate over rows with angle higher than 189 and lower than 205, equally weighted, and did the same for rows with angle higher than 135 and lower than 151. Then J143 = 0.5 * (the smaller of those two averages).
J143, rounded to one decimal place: 26.3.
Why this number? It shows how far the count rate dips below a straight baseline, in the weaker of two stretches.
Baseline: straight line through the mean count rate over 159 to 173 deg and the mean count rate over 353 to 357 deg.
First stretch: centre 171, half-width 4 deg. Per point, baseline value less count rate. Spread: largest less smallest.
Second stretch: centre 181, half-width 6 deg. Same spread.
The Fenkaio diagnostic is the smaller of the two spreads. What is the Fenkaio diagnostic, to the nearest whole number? 4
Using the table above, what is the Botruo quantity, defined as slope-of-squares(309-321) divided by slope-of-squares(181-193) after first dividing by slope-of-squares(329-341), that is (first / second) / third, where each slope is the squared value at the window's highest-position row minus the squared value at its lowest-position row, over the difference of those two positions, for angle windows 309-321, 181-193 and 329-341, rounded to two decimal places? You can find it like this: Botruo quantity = 0.18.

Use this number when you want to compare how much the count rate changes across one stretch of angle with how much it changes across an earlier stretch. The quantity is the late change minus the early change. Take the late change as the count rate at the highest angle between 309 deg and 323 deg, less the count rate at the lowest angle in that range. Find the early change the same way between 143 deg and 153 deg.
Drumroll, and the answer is 11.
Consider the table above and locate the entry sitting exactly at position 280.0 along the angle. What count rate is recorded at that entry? 63.1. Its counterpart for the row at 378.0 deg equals 55.8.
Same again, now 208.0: 50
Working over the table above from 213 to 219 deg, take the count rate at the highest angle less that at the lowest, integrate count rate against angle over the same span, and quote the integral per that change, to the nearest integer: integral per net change -1085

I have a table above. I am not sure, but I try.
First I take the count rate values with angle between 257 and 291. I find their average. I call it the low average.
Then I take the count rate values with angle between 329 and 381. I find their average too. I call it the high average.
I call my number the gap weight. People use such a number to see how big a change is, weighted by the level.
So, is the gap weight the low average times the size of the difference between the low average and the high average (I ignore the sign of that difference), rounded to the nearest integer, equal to 362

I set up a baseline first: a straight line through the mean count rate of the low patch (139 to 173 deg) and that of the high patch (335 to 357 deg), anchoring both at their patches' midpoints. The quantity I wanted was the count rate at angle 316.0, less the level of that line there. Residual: 7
